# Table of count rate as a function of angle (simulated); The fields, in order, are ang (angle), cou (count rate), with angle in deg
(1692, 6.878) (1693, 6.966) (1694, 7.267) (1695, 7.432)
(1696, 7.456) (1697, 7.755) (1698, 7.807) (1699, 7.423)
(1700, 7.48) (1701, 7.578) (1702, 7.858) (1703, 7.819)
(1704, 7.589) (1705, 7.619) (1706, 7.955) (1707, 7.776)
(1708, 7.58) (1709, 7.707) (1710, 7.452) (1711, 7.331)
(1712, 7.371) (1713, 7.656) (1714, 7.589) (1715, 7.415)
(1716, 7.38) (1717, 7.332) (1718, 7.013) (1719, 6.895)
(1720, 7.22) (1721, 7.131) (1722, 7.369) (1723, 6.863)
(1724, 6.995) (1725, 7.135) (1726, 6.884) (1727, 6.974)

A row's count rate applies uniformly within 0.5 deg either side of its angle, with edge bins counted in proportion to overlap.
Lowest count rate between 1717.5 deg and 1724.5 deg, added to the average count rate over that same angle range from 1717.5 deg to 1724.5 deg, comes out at 13.9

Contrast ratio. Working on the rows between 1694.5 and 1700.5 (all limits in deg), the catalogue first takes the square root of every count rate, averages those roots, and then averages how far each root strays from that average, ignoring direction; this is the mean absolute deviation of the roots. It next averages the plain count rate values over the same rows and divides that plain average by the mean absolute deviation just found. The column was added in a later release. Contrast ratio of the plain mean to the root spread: 282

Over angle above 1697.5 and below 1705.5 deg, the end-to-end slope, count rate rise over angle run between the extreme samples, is -0.03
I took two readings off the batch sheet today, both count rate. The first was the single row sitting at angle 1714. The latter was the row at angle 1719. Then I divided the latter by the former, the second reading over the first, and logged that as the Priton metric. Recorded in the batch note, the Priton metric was 0.91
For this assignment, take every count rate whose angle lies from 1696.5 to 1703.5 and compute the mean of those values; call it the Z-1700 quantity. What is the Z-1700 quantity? 7.67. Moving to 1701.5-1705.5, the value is 7.72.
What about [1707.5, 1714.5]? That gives 7.53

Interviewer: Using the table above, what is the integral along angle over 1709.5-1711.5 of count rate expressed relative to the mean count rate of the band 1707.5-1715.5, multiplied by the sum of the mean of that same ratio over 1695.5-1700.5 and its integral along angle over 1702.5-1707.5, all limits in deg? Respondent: 12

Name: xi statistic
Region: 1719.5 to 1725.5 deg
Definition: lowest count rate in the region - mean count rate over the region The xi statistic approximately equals -0.256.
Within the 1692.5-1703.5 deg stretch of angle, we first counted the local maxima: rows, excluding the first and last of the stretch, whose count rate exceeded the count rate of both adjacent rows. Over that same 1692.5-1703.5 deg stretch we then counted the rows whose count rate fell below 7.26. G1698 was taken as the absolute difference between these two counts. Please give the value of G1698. 1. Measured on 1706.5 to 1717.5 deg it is 2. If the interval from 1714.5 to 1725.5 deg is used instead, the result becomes 5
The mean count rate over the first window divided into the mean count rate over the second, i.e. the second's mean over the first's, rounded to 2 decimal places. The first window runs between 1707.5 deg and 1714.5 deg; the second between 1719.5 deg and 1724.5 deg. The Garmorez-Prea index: 0.95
